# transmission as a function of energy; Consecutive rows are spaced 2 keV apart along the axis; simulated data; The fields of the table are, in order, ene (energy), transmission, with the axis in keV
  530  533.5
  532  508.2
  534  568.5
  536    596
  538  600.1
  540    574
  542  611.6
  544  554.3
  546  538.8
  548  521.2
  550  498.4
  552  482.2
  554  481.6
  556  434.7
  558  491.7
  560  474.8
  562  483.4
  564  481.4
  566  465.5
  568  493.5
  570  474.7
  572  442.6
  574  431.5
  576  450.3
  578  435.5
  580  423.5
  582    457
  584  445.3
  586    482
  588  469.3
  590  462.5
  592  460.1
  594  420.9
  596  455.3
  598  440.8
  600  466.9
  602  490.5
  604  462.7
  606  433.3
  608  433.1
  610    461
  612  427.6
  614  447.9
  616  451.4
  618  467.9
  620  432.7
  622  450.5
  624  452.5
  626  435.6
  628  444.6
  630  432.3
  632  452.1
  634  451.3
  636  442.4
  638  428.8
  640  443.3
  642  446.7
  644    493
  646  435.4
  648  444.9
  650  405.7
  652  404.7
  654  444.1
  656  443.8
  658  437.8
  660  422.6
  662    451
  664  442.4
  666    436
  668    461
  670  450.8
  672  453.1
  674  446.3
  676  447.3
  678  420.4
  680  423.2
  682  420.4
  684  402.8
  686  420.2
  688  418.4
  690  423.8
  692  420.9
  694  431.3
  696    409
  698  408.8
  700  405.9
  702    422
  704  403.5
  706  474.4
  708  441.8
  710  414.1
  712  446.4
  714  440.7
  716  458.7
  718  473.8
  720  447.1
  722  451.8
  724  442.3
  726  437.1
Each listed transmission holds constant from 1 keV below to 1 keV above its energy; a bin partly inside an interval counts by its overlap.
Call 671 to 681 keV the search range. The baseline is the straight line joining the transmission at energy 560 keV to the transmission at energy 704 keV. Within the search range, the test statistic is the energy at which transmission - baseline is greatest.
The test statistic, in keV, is 672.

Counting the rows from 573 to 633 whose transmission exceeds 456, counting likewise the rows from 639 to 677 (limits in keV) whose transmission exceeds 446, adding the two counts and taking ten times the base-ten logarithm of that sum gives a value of 13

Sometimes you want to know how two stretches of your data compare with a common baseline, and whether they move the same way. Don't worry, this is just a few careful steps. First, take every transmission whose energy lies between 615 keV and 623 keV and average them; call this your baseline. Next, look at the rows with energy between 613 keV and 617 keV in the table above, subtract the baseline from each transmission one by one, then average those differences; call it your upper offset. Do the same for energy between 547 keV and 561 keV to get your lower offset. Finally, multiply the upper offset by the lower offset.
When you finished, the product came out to -32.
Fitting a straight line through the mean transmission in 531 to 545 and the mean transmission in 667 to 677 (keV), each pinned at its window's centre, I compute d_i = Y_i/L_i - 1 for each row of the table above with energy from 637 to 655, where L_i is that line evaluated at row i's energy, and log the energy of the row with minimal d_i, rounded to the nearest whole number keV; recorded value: 650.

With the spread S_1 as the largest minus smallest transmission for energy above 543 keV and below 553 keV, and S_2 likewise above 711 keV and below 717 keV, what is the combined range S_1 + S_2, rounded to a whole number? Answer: 90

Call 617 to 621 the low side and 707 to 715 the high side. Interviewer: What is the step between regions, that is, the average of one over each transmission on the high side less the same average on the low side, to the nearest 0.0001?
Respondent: 0.0001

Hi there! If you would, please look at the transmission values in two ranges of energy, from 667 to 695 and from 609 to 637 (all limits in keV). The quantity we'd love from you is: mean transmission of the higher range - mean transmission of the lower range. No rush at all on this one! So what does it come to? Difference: -15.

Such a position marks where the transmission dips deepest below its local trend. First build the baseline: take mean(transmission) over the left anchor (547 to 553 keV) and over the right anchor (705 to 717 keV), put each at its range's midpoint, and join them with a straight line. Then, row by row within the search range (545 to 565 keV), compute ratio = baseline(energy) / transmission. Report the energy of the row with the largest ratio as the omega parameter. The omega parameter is 556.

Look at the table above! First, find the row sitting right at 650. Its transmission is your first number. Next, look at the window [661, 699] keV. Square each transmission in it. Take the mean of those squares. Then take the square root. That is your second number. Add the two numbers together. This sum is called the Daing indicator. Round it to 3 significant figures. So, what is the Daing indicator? 837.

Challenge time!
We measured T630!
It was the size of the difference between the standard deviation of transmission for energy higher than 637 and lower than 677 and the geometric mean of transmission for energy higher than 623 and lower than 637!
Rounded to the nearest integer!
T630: 426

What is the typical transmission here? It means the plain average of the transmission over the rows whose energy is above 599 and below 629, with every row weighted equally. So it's 451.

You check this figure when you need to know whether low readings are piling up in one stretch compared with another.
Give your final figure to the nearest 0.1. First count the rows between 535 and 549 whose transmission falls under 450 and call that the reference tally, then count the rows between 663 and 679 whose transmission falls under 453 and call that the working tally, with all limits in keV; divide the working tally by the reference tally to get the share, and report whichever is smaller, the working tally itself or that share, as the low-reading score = 6.0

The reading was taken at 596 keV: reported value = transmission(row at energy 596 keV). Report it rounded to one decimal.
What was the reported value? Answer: 455.3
